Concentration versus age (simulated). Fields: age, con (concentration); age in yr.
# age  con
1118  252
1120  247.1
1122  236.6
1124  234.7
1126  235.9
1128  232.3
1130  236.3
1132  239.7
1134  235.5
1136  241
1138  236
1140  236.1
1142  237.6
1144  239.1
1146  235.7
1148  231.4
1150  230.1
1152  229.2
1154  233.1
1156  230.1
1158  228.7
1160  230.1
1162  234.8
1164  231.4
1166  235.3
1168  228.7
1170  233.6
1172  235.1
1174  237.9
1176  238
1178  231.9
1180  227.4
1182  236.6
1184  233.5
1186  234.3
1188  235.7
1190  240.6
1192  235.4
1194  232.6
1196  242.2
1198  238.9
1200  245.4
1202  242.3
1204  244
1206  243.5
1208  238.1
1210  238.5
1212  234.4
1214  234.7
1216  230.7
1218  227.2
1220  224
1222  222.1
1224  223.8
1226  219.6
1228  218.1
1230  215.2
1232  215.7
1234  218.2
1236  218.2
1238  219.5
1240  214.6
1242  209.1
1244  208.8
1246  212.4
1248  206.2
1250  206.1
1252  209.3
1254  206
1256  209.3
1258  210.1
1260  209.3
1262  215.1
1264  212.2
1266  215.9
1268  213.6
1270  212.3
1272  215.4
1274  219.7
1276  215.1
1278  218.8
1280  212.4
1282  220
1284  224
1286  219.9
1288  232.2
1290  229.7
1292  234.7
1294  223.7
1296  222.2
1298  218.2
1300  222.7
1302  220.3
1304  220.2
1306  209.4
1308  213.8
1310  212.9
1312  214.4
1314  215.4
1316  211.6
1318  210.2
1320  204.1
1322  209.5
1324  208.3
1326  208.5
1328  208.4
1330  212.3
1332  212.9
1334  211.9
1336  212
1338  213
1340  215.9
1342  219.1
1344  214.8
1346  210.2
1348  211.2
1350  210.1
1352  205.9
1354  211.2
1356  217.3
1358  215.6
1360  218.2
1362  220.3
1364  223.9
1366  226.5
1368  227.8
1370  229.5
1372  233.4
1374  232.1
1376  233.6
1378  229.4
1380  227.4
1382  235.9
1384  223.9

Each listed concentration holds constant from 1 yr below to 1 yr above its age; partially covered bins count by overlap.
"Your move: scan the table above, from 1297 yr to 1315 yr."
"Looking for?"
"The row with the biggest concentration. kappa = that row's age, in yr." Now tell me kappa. 1300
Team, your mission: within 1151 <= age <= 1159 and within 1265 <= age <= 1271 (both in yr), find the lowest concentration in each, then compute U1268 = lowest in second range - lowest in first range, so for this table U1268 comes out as -16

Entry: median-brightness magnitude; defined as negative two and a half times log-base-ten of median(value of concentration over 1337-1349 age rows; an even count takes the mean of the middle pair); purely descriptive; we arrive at -5.83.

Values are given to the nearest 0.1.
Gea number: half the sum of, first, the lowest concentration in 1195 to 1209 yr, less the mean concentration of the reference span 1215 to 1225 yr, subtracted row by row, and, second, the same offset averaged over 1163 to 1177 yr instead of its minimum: 10.6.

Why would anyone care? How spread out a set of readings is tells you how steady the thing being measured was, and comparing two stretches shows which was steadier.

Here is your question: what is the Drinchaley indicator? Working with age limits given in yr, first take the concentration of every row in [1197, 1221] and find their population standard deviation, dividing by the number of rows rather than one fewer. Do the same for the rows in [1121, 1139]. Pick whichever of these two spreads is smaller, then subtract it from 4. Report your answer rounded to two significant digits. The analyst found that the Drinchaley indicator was 1.6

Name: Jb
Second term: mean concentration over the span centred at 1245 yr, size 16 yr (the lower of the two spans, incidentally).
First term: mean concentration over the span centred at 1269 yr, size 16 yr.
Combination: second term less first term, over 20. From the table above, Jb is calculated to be -0.21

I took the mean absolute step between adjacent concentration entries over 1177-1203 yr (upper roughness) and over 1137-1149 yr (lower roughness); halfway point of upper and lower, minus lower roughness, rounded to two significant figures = 1.2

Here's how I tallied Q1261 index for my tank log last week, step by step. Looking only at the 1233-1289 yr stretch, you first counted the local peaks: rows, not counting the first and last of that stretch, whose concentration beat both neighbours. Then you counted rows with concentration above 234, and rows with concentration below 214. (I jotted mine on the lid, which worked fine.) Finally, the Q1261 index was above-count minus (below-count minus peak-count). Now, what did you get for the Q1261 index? -5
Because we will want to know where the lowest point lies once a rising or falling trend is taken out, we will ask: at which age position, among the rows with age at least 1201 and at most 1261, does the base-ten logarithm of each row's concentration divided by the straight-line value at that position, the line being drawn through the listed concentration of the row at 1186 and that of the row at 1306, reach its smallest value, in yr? 1248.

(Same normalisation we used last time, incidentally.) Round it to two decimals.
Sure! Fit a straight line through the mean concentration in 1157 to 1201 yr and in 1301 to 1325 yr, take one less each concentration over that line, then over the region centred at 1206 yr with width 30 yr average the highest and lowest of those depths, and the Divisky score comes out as -0.02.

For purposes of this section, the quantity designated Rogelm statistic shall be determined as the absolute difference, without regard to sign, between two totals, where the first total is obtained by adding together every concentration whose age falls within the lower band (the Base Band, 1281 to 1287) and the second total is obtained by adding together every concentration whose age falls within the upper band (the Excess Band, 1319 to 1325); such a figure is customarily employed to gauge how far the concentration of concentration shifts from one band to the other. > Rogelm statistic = 42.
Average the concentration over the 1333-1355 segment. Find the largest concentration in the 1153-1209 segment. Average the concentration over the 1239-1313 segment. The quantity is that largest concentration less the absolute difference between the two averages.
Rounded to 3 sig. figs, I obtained 242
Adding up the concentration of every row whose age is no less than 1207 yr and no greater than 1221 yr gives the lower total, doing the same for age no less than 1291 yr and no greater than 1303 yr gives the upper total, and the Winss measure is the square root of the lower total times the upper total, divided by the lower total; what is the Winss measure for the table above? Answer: 0.9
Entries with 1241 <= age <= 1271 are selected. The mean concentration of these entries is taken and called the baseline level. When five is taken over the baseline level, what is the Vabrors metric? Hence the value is 0.0238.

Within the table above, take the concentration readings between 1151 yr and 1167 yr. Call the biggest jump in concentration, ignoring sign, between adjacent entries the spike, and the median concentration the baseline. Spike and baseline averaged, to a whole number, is 118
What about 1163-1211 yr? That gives 123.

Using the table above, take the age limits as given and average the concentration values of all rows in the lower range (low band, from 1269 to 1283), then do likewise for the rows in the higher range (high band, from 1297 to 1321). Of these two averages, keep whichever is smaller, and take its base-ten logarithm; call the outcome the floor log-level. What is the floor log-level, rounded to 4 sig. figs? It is 2.331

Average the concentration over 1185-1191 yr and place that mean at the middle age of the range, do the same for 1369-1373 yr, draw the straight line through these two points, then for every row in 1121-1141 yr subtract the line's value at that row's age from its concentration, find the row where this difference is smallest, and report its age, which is 1128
